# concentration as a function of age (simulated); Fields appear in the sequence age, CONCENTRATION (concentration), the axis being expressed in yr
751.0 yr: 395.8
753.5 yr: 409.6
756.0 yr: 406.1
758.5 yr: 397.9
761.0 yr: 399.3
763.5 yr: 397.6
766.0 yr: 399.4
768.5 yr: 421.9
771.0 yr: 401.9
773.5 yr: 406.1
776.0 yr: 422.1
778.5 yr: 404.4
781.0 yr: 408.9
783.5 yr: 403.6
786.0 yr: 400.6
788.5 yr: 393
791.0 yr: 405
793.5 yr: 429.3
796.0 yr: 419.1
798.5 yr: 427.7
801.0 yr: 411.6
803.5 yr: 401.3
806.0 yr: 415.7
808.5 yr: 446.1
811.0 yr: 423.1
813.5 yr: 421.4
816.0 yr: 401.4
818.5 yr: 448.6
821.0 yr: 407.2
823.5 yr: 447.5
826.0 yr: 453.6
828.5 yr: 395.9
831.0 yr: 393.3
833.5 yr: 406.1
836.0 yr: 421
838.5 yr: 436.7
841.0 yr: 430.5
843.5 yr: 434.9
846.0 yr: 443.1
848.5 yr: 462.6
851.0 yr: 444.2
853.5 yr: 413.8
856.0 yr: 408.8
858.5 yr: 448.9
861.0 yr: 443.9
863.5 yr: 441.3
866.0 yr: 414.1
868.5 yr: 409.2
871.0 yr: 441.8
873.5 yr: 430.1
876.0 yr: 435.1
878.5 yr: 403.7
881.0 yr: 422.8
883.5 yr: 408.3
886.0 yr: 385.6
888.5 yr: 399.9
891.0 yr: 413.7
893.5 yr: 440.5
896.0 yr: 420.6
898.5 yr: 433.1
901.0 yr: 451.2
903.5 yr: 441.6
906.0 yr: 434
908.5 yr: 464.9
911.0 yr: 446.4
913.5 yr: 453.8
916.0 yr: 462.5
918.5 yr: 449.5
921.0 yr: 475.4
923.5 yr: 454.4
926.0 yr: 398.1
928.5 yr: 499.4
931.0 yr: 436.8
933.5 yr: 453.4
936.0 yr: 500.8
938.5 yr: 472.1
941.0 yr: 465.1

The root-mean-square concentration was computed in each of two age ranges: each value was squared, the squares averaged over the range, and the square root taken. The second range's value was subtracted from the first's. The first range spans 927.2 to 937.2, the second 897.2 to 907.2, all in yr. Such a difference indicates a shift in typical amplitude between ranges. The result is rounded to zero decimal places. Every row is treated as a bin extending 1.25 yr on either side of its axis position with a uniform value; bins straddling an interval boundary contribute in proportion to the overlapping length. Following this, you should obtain 33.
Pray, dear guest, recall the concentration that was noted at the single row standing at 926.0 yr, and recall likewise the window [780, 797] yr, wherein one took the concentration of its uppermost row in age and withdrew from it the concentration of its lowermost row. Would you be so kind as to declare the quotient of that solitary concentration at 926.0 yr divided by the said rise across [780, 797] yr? 39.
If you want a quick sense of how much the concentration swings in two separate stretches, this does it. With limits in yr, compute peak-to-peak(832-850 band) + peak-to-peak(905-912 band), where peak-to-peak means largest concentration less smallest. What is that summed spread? 87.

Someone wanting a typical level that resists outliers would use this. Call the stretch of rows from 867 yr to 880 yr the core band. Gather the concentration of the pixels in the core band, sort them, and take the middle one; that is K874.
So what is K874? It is 430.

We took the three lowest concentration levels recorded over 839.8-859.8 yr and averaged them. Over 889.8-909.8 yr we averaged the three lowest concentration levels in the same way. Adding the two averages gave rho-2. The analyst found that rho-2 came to 840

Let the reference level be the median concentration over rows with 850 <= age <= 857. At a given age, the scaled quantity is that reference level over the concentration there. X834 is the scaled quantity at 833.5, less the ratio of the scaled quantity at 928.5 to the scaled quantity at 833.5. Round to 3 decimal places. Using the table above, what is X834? 0.206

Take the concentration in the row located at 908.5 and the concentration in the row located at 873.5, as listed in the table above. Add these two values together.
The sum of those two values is 895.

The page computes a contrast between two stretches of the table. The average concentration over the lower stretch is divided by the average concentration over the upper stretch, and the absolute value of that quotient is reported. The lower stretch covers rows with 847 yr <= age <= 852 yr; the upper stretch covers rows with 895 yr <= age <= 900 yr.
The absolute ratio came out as 1.06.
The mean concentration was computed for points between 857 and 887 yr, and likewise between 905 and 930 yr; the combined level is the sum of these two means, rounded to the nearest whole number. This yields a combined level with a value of 878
